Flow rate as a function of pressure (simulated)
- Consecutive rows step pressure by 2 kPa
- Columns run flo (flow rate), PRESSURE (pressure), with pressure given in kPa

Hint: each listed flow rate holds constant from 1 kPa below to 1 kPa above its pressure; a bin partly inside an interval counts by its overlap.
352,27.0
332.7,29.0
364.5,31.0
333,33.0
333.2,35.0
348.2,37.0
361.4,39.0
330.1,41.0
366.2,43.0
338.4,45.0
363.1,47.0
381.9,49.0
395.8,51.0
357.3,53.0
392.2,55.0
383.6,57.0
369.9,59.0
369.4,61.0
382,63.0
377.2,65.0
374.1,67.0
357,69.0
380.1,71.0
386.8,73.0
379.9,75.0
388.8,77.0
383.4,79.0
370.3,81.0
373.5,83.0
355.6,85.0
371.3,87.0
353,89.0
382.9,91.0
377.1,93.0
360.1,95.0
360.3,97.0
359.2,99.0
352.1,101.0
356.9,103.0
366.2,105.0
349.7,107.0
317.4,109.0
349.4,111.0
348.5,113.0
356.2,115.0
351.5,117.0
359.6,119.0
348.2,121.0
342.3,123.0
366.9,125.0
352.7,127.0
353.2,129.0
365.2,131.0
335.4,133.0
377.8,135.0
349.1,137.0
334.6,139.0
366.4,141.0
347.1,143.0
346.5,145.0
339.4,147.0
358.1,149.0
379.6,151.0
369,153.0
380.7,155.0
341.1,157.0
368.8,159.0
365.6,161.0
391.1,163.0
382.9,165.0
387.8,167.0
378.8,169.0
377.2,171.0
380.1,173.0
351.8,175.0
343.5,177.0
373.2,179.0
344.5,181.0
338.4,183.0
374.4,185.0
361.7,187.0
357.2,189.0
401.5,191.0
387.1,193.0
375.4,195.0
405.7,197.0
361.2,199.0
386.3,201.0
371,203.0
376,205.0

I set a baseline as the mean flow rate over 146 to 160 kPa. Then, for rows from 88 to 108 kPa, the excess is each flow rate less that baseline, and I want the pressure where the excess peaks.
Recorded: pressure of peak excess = 91.0 kPa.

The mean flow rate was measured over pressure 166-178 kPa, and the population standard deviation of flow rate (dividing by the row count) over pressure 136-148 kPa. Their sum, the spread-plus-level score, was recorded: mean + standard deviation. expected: 380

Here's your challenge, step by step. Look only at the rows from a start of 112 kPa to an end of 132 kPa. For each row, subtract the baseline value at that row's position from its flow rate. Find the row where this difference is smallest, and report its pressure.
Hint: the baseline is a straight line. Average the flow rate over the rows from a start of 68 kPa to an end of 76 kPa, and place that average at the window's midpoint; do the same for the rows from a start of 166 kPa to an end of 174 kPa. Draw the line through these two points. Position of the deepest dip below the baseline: 123.0 kPa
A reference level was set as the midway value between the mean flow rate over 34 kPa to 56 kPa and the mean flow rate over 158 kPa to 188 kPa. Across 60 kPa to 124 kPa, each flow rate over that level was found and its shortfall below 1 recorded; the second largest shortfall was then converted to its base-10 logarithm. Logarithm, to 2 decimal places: -1.22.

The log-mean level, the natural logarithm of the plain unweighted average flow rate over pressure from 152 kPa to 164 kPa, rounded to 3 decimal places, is 5.912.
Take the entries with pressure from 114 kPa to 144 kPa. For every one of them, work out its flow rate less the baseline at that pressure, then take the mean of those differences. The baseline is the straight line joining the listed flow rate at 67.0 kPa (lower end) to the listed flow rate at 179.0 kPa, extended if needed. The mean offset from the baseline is -20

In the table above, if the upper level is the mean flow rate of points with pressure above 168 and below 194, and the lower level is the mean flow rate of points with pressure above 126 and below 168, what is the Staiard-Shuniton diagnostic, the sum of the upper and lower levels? 728.4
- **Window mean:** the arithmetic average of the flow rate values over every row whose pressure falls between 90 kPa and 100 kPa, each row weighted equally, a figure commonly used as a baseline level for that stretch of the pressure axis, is 368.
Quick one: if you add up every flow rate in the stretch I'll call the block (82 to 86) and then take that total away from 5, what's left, -724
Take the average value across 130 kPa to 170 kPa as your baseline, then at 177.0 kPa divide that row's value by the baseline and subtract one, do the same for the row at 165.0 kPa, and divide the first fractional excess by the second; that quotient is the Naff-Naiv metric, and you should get -1.0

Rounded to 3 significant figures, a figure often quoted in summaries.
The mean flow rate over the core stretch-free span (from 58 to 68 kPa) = 375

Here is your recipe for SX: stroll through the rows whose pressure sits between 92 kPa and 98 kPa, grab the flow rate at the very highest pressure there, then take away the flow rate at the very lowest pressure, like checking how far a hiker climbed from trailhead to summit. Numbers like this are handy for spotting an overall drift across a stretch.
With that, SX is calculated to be -17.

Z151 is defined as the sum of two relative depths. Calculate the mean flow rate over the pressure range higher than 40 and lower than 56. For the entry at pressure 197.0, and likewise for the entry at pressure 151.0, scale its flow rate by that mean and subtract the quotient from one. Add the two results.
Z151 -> -0.15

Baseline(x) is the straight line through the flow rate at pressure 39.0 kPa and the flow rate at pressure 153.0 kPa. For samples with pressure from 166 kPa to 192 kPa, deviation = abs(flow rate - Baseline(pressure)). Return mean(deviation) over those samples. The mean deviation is 15.97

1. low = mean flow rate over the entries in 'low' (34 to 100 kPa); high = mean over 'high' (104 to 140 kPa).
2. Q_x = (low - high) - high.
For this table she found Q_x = -334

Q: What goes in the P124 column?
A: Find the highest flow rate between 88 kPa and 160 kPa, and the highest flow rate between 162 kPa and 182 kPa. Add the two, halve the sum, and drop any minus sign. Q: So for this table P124 387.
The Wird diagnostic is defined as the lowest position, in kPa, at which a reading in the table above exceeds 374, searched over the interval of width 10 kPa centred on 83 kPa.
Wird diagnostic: 79.0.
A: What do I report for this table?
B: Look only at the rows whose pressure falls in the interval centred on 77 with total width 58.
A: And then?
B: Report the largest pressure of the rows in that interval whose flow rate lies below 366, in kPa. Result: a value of 103.0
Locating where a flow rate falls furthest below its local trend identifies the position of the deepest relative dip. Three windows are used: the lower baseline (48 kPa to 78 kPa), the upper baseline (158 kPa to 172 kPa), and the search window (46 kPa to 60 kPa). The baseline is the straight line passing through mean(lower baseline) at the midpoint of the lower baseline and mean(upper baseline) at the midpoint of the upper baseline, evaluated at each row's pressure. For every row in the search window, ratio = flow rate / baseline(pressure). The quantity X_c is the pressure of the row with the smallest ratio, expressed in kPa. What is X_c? 53.0 kPa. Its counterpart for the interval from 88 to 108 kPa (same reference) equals 107.0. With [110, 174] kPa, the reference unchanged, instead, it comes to 139.0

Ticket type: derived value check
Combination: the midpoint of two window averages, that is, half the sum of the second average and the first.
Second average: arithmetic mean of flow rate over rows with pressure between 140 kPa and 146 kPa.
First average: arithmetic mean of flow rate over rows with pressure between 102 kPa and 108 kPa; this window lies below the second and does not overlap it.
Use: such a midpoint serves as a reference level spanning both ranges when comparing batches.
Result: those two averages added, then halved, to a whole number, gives 355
